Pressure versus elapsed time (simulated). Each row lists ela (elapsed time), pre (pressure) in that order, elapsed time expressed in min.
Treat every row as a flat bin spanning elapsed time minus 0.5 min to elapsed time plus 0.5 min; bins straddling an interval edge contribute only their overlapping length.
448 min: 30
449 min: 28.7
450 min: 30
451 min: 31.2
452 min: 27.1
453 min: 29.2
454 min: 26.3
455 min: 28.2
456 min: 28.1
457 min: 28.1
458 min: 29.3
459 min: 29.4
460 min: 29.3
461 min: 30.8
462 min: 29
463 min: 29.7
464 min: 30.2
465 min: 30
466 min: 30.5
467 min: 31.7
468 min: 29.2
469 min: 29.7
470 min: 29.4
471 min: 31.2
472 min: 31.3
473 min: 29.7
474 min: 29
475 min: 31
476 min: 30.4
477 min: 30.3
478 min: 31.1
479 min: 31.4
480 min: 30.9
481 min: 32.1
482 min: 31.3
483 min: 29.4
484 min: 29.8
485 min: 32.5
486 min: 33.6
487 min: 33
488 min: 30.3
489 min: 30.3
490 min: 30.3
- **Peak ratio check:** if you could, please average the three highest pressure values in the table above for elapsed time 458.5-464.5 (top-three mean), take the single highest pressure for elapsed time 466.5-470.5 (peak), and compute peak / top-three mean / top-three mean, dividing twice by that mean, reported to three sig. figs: 0.0347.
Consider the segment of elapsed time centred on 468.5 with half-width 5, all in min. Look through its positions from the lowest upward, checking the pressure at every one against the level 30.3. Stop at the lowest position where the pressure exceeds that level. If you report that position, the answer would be 466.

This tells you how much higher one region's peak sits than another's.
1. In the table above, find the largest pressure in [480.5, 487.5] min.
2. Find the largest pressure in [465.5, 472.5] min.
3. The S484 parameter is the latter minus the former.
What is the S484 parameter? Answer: -1.9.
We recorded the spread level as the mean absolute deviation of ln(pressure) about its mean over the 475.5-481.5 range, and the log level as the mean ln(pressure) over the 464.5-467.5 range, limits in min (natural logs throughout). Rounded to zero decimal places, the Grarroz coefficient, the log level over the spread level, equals 213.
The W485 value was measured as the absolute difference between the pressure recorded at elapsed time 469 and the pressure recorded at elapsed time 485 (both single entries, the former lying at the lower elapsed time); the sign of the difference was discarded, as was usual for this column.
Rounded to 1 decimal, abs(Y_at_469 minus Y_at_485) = 2.8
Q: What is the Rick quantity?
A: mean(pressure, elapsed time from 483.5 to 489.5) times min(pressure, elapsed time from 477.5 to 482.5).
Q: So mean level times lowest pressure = 976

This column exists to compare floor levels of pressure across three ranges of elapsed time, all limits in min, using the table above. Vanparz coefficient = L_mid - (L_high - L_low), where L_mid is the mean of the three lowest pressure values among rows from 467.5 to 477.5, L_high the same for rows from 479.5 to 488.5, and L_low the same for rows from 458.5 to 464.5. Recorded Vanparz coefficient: 28.6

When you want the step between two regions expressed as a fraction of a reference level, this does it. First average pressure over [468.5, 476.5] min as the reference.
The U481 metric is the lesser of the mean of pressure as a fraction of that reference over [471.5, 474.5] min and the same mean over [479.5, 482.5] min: 0.99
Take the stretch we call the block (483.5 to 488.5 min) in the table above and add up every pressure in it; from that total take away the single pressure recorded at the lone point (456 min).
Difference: 131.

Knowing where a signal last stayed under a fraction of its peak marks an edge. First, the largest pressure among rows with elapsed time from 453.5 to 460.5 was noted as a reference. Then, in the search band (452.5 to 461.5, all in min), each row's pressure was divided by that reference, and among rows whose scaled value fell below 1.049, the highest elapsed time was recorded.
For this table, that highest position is 461 min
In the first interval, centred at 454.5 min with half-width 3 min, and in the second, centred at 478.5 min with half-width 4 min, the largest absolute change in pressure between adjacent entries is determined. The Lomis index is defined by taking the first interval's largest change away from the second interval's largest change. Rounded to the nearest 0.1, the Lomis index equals -1.7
